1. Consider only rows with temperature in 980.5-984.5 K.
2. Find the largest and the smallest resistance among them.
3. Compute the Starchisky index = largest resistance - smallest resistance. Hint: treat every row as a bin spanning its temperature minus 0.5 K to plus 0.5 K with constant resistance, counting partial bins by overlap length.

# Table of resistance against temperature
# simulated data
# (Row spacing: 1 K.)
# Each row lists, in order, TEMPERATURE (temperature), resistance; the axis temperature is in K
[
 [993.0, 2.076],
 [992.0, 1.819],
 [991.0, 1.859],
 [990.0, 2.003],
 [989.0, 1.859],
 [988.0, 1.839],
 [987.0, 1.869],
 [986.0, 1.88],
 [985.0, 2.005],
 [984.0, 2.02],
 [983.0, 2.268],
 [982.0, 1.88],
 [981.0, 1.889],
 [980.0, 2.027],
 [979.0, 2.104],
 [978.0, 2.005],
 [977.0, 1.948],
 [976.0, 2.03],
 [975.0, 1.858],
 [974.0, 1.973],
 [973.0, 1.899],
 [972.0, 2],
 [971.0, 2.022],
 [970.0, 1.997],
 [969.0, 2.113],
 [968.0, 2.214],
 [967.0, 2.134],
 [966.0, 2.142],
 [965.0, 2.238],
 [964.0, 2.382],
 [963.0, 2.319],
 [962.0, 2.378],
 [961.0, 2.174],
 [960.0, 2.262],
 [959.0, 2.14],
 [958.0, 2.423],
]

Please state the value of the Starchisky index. 0.39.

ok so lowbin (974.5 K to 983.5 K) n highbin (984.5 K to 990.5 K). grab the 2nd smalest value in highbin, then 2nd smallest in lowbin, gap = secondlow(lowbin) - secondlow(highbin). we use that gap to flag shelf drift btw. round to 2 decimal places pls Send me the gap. 0.02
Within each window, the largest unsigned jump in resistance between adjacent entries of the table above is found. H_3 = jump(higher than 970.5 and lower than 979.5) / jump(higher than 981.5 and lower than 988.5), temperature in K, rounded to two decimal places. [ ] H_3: 0.44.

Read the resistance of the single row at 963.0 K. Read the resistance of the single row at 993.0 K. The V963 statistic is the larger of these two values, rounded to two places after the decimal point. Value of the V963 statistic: 2.32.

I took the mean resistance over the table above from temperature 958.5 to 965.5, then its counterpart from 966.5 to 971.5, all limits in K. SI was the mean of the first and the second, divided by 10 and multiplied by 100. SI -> 21.83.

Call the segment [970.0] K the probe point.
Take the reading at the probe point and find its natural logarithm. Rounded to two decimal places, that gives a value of 0.69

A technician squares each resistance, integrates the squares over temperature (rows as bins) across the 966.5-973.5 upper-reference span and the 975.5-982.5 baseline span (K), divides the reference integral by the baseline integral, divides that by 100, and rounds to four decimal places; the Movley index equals 0.0107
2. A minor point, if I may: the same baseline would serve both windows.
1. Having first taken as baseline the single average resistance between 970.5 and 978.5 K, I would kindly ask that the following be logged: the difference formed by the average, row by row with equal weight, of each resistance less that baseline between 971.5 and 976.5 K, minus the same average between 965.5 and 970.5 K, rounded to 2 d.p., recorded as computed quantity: -0.17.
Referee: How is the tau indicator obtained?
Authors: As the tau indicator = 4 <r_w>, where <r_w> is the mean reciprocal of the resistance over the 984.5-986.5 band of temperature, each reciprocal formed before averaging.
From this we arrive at 2.06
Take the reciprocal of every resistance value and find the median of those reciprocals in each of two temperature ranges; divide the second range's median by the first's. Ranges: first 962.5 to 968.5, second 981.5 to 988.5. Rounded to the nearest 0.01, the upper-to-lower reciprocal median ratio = 1.18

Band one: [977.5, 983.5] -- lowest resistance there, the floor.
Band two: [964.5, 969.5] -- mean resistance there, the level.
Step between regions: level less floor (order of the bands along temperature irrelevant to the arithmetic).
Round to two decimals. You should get 0.29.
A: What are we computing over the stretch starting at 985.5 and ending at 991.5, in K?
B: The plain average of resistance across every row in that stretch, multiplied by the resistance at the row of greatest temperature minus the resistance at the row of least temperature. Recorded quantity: 0.0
